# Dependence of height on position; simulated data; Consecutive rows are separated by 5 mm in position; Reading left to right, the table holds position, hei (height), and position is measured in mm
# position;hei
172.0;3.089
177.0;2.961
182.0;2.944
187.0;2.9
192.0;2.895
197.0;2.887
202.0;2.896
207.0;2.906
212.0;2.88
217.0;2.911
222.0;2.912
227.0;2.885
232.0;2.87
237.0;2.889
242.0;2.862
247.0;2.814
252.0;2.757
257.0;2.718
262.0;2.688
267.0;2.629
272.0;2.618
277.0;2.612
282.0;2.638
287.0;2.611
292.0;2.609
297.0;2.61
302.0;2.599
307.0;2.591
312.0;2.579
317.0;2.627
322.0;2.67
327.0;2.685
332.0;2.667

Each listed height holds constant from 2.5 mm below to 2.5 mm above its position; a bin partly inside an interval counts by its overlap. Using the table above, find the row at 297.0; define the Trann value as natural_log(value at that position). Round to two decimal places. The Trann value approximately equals 0.96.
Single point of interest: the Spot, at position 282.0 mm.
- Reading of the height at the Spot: 2.638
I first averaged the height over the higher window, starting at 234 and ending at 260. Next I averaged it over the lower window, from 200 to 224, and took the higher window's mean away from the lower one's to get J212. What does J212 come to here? 0.09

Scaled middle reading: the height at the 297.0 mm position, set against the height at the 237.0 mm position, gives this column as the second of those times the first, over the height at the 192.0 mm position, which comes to 2.60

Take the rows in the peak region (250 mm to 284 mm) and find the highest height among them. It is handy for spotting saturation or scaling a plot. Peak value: 2.757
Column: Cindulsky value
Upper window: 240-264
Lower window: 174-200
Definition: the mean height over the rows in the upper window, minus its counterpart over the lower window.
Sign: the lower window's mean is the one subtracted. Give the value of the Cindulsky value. -0.15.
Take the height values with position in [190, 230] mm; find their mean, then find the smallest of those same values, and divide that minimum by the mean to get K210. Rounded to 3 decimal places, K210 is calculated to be 0.994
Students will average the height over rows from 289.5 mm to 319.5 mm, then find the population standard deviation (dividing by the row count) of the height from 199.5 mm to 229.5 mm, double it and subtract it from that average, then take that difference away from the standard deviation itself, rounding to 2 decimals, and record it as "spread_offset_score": -2.57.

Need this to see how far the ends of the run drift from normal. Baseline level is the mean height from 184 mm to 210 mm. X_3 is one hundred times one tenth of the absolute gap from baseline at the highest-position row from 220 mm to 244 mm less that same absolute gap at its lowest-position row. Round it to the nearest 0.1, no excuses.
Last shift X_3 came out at 0.2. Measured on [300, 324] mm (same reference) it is -0.7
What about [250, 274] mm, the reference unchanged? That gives 1.4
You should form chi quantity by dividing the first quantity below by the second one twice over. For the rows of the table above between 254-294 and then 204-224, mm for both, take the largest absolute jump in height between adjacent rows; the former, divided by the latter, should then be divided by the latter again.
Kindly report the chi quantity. 61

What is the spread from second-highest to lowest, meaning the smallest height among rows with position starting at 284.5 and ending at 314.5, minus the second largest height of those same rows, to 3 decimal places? -0.031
